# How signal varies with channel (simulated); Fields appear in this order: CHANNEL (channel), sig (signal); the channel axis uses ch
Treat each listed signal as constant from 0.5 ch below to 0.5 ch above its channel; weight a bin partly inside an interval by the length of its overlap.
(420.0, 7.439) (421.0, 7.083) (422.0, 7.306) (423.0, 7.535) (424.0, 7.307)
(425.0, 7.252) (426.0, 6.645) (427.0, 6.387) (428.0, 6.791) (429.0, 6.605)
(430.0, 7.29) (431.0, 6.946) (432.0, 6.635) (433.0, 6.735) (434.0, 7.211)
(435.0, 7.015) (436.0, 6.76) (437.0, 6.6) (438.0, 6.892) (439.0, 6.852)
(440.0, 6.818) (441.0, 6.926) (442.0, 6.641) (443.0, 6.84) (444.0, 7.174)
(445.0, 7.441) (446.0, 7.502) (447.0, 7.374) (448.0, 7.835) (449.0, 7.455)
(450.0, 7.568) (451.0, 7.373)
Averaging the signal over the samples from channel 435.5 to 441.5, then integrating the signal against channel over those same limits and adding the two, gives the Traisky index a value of 47.7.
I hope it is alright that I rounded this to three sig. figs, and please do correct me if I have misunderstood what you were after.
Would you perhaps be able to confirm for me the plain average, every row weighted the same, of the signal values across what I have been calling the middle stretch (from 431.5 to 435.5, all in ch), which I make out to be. 6.90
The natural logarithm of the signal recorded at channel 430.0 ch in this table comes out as 1.99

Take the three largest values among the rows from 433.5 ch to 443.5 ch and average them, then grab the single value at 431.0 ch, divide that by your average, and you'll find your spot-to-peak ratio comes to 0.99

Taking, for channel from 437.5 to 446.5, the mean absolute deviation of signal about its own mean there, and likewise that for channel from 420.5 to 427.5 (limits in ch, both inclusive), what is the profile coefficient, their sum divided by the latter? 1.8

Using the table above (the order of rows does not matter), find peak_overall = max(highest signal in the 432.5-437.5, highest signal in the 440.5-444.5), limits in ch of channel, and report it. 7.21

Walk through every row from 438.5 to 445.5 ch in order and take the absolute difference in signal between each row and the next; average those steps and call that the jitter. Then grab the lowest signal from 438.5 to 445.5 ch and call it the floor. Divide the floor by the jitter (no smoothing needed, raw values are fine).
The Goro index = 32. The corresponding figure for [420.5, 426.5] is 25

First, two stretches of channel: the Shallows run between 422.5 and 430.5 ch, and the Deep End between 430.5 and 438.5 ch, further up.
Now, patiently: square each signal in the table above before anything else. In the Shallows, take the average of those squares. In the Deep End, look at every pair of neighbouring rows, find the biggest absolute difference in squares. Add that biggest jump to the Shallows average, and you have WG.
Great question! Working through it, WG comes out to 55.5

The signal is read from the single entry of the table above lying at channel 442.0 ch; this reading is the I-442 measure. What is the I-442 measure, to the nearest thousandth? 6.641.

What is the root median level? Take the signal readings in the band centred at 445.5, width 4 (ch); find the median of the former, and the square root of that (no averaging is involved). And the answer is 2.72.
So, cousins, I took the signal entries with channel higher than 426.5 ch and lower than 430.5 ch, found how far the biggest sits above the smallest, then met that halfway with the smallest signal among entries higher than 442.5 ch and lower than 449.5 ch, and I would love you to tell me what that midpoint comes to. 3.87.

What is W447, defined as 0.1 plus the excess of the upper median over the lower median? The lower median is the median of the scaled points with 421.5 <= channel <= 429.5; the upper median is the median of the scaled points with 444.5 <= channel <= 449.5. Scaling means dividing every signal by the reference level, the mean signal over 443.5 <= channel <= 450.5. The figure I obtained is 0.158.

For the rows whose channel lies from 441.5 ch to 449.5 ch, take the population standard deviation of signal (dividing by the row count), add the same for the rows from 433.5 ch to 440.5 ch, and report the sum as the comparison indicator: 0.54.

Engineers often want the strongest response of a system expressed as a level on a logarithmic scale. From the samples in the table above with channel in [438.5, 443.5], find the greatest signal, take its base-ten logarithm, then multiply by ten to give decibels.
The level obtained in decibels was 8.40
